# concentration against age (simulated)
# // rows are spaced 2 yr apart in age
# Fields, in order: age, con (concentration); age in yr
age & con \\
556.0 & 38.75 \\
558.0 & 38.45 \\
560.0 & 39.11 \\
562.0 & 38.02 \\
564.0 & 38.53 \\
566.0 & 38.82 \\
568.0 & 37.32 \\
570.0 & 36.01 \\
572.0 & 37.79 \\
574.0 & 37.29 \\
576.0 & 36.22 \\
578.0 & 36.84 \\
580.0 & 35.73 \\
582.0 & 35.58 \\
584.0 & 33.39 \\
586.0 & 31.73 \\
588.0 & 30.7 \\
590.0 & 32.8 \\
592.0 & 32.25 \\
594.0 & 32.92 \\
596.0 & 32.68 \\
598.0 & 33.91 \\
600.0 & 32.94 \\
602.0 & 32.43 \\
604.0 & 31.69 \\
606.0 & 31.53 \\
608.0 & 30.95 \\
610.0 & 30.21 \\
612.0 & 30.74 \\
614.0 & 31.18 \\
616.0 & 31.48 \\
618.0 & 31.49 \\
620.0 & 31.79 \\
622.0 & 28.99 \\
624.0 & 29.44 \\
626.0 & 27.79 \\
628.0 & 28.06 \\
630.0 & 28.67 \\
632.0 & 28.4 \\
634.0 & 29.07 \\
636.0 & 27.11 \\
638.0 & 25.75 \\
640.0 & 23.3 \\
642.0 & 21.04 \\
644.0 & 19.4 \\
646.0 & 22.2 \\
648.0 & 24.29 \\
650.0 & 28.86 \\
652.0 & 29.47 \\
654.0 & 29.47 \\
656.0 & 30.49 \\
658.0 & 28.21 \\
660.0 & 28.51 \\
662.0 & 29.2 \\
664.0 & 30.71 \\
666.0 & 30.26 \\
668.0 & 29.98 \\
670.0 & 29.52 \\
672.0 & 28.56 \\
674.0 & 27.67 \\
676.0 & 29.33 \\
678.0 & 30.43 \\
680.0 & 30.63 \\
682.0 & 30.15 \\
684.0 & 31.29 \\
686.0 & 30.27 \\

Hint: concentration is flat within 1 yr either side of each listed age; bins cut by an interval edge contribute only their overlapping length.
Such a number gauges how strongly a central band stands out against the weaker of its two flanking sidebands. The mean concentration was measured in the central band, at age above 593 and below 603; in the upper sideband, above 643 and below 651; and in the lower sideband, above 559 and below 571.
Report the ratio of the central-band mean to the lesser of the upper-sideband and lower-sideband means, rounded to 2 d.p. 1.39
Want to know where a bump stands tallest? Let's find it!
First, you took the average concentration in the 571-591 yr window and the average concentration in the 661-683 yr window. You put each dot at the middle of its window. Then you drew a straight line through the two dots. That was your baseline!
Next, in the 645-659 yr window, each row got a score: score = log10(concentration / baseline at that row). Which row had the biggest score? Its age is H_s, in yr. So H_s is 656.0 yr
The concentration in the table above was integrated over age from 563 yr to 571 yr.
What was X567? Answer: 301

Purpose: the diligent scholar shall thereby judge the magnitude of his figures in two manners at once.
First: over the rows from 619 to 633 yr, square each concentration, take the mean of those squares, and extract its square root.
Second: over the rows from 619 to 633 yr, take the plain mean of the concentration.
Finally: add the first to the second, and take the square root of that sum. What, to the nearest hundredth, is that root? 7.62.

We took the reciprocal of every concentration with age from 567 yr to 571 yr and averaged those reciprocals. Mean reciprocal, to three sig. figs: 0.0273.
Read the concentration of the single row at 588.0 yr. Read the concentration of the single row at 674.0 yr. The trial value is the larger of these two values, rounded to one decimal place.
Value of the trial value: 30.7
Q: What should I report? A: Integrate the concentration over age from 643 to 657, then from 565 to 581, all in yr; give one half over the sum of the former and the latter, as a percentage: 0.052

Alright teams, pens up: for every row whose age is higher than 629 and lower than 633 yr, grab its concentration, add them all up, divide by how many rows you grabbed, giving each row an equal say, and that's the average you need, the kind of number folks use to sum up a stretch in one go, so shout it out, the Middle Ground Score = 28.5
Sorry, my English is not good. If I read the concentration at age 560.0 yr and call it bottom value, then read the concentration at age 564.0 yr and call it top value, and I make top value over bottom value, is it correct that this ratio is 0.99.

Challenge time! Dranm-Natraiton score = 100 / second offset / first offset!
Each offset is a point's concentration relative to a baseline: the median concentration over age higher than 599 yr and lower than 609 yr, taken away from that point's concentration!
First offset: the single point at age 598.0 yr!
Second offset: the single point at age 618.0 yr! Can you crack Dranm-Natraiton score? -225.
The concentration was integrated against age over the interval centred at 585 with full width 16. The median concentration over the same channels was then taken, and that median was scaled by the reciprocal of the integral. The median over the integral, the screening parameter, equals 0.0615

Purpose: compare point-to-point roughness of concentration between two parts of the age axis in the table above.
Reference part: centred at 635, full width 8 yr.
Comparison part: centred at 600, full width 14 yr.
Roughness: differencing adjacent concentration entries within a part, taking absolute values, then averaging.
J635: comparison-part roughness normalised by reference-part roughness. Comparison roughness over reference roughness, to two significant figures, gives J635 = 0.48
